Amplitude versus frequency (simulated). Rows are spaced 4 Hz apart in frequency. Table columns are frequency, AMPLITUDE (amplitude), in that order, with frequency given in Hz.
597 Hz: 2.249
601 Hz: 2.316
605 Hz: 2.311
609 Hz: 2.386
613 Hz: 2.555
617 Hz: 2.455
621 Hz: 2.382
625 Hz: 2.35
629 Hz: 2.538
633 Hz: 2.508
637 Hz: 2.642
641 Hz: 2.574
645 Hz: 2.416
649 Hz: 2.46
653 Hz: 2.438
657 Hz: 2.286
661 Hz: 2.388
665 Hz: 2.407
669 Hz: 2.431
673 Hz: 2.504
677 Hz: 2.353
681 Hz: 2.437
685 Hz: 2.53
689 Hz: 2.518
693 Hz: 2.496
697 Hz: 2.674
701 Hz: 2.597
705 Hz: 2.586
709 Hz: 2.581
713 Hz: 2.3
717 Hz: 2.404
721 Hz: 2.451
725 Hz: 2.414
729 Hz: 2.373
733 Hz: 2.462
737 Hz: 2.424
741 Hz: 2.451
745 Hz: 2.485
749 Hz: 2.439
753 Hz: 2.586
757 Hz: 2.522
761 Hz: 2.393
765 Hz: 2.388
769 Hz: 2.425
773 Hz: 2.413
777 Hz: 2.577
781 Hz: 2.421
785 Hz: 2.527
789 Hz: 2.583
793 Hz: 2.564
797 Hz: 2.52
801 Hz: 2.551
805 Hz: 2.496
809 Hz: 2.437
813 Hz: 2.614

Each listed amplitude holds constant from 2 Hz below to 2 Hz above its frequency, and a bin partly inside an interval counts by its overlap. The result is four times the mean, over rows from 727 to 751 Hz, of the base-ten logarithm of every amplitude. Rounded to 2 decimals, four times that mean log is 1.55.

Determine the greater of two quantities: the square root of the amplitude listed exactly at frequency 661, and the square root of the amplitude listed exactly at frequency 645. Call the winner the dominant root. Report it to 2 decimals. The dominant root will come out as 1.55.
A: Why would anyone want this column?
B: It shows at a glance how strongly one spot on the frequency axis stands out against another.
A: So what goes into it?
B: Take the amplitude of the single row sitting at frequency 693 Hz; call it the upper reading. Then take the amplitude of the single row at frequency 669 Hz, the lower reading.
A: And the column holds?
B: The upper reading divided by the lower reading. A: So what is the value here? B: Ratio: 1.03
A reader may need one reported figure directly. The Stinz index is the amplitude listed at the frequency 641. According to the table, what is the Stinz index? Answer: 2.574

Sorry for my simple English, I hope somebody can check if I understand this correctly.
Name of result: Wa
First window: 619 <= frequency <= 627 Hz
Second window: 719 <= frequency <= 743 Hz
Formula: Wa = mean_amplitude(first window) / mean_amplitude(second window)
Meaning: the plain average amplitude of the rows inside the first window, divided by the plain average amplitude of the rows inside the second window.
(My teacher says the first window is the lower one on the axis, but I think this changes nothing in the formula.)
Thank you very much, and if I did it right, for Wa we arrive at 0.97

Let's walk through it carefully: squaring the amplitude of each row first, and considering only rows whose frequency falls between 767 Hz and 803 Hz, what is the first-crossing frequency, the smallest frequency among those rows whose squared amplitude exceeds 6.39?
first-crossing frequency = 777 Hz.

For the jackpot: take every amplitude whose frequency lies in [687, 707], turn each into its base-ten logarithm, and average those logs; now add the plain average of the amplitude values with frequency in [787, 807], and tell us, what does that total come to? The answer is 2.95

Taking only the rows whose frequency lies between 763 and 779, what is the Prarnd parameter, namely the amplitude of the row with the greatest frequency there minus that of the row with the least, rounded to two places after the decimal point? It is 0.19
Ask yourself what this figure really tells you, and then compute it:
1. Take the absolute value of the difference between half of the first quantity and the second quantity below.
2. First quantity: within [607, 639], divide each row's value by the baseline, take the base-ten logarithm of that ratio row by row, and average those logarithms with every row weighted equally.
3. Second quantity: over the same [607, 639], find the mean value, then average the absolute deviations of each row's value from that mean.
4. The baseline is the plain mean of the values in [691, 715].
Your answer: 0.089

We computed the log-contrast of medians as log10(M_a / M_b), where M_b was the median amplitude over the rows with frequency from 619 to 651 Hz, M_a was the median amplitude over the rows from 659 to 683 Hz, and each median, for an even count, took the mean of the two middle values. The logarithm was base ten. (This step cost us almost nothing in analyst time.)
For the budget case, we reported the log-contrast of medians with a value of -0.012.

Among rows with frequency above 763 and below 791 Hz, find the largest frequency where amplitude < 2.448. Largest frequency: 781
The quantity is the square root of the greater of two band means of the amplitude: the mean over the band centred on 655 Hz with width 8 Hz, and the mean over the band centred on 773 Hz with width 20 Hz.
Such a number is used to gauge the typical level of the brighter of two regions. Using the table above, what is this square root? 1.56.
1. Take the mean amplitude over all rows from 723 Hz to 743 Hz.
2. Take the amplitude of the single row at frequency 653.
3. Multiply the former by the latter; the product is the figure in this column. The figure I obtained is 5.91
